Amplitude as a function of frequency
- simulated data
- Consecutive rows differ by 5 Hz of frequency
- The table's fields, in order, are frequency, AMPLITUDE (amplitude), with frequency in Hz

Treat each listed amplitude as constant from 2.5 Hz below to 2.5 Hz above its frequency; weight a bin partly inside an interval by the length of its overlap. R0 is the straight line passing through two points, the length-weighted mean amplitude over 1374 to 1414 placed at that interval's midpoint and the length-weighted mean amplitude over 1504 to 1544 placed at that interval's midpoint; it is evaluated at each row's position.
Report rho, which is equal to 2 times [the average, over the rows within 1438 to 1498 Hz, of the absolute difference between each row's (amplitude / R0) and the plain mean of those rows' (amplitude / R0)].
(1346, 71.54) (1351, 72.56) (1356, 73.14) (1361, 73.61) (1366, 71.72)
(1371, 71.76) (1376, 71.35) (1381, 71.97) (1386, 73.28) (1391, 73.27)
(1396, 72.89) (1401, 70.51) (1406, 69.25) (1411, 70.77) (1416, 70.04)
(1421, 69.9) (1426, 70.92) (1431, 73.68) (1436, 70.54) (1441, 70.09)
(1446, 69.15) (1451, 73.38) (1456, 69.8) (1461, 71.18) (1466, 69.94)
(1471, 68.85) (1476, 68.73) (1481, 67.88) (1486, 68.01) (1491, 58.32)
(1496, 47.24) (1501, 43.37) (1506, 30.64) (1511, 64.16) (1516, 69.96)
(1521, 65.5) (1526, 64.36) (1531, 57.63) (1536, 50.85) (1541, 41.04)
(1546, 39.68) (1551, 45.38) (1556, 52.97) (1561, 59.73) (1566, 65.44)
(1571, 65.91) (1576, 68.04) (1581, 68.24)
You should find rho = 0.13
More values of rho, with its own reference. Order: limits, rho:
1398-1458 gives 0.07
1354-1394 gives 0.04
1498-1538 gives 0.39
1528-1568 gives 0.31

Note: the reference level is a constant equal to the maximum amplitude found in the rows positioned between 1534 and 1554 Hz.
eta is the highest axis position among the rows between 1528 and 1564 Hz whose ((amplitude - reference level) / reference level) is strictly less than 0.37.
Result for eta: 1561 Hz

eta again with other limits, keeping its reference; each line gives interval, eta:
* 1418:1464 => 1446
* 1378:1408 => 1406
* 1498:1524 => 1521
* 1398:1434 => 1406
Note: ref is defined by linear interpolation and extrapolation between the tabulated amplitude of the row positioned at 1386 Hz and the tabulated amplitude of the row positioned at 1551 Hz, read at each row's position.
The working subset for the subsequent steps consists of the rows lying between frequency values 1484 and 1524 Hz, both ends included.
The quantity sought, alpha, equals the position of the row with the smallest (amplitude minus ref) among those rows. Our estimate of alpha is 1506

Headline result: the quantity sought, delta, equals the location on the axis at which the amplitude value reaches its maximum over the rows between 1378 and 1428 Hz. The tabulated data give 1386 Hz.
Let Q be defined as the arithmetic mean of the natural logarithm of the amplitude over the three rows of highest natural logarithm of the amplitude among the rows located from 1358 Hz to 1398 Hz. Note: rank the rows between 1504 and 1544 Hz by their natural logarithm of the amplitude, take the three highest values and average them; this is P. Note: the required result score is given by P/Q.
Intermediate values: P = 4.20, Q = 4.296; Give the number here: 0.98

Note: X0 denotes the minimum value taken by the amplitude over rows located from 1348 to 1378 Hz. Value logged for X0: 71.35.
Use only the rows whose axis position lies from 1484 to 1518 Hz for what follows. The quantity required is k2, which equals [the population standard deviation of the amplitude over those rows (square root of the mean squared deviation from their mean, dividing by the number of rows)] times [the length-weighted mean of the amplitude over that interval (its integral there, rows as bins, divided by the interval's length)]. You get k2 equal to 730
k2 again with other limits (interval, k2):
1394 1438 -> 96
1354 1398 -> 58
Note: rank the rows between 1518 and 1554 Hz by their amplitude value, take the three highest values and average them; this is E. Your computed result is 62.5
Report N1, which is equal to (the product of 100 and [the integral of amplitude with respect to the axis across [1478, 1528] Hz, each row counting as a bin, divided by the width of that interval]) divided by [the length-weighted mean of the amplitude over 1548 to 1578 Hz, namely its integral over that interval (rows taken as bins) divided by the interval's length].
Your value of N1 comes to 98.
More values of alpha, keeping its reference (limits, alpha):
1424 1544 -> 1506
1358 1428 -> 1366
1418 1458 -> 1421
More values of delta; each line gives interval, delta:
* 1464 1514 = 1466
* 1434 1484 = 1451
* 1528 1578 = 1576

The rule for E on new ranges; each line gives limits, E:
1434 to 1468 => 71.7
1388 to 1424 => 72.3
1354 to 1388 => 73.3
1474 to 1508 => 68.2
